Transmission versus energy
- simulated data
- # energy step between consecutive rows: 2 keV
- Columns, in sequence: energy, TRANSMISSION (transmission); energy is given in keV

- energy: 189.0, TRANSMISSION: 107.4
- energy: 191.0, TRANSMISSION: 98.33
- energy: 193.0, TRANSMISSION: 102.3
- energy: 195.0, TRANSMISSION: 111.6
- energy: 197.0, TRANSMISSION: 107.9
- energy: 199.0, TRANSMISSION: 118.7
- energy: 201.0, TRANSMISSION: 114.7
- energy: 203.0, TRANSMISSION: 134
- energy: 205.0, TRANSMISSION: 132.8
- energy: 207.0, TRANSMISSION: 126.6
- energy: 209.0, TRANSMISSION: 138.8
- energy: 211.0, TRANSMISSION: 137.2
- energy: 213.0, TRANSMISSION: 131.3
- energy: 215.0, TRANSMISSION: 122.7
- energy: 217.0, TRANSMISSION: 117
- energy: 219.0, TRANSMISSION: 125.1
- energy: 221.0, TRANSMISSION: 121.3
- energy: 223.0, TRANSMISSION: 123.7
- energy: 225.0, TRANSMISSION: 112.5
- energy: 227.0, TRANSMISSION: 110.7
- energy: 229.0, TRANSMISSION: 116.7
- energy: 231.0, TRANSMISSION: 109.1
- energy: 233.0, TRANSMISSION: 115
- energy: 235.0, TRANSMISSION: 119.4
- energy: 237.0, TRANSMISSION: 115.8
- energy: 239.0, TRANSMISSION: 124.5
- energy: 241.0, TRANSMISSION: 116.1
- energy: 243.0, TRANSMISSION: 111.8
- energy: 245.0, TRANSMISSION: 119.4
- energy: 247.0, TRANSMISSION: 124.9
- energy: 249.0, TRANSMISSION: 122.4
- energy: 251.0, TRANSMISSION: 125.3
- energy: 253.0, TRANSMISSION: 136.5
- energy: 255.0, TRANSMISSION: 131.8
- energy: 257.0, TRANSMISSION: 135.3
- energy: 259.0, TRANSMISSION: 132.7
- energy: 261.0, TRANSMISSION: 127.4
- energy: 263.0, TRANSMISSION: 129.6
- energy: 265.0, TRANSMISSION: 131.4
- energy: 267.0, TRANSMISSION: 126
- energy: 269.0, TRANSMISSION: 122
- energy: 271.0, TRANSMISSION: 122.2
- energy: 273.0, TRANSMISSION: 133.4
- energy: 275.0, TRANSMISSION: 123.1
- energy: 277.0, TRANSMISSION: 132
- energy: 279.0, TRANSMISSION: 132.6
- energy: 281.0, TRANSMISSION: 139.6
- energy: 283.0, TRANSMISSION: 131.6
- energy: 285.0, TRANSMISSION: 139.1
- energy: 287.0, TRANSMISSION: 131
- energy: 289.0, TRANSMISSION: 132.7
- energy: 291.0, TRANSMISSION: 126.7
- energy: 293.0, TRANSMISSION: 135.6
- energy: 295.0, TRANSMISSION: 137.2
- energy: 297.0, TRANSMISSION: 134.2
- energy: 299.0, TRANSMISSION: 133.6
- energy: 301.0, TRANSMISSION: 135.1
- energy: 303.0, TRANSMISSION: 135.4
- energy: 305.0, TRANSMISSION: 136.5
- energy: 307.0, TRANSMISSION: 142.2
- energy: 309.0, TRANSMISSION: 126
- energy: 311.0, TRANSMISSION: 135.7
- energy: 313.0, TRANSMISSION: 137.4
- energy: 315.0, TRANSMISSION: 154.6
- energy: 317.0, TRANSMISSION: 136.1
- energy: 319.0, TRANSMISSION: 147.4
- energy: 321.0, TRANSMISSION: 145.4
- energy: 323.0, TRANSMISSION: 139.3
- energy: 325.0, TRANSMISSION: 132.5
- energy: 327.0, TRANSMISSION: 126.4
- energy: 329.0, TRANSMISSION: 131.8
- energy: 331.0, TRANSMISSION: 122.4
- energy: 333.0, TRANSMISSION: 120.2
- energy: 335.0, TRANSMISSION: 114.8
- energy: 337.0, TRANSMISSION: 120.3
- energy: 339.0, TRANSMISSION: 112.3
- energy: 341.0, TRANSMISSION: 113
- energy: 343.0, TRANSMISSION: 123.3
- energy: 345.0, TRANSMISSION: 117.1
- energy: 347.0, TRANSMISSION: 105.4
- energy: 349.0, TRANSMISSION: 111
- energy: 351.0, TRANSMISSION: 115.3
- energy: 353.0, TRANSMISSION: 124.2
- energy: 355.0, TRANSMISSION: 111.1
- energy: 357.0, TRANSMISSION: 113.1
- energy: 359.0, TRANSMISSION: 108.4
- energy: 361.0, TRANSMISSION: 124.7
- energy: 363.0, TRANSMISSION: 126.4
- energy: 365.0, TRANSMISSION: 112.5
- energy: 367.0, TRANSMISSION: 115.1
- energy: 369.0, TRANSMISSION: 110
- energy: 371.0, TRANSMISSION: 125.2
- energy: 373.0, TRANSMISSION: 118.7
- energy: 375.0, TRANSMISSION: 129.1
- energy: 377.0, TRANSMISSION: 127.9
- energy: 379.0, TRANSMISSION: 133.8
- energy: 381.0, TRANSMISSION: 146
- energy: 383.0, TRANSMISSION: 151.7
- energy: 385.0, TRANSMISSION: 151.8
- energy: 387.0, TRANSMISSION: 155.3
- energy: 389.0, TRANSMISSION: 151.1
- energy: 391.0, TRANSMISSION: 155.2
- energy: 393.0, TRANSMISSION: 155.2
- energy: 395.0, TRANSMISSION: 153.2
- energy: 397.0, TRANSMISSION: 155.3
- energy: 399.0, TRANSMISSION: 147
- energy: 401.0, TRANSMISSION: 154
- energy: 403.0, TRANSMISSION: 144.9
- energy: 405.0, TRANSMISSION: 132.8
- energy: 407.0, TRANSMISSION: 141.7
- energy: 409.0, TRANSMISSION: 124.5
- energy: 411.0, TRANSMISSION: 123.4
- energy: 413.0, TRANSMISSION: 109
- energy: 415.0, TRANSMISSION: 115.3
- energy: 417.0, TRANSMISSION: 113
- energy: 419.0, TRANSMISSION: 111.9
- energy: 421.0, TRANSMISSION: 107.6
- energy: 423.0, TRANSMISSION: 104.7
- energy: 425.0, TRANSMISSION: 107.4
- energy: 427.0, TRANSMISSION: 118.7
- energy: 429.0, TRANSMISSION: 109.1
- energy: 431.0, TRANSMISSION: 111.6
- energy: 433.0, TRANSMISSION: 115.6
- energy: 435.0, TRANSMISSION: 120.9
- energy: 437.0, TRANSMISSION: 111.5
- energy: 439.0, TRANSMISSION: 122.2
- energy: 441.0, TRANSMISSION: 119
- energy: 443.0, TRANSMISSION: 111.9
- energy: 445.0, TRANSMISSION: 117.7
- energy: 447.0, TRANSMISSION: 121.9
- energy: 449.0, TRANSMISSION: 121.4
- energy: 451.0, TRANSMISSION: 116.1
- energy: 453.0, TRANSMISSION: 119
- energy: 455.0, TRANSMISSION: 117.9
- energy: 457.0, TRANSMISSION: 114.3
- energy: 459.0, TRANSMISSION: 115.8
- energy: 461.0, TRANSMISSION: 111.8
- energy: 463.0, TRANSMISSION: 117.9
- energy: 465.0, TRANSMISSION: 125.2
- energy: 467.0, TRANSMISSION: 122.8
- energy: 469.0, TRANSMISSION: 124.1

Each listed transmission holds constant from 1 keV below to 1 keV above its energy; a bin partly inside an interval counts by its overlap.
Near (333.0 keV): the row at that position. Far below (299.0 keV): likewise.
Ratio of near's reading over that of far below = 0.90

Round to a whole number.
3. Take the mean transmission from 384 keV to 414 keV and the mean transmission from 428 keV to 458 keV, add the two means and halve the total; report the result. 130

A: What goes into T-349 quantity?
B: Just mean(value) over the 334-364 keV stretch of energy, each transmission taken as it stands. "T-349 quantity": 116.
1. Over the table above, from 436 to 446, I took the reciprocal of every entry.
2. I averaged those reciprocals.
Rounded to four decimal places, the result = 0.0086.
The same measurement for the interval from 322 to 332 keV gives 0.0077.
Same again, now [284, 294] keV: 0.0075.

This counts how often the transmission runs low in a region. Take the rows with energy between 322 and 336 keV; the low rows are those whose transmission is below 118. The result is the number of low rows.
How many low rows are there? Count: 1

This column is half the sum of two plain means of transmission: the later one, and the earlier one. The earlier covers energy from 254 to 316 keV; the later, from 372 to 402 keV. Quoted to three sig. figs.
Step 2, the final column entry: 139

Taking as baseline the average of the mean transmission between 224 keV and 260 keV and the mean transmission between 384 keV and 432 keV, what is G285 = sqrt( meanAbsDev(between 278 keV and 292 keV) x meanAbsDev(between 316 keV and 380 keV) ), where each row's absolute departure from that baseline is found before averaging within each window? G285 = 8.2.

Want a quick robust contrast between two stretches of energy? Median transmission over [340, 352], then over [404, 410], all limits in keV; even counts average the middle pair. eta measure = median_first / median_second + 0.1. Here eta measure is 0.96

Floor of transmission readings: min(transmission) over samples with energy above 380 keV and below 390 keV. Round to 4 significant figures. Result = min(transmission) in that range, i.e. 146.0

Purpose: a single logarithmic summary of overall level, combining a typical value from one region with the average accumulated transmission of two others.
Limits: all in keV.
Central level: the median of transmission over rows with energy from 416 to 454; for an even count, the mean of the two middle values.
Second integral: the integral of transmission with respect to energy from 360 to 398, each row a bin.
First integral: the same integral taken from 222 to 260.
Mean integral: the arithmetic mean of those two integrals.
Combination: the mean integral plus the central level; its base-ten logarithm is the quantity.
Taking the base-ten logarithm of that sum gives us 3.70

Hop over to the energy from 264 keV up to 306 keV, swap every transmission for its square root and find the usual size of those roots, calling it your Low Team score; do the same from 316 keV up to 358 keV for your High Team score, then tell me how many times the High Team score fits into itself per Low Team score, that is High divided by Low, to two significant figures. 0.96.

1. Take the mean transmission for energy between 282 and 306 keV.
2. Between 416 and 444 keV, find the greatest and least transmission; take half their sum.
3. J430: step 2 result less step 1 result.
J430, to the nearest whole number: -21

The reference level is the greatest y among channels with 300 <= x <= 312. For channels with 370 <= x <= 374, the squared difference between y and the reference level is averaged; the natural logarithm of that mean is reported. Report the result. 6.0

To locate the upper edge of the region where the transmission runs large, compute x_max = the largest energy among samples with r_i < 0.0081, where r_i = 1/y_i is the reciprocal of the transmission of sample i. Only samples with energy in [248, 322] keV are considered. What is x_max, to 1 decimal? 321.0 keV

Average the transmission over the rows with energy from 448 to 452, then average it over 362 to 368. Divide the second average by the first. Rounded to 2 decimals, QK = 0.99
